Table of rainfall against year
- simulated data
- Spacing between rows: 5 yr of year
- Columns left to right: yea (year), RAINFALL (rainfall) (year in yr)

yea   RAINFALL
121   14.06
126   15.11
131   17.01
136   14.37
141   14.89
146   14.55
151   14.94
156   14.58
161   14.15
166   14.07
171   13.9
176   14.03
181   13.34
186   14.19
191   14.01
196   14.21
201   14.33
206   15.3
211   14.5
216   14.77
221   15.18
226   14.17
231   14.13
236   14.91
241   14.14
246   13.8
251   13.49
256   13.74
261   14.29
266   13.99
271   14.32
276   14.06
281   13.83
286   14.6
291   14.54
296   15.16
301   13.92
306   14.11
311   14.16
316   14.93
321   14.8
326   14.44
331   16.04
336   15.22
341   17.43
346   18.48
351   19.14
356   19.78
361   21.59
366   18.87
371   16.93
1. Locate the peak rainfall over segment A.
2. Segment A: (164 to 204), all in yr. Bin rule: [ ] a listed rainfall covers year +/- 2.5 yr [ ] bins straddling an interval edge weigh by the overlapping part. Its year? 201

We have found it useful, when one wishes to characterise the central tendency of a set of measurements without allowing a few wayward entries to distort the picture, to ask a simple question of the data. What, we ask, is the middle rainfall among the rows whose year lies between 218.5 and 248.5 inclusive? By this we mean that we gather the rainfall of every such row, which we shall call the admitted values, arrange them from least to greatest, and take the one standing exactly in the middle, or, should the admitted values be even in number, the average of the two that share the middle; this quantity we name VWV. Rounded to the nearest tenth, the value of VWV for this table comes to 14.2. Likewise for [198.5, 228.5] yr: 14.6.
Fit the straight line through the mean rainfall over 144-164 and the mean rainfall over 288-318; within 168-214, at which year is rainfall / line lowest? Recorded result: 181 yr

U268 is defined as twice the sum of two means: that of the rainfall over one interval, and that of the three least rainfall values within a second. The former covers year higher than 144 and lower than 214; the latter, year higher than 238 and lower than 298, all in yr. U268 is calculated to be 55.9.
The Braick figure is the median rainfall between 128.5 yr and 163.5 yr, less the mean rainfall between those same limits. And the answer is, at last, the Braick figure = -0.35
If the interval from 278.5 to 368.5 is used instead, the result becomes -1.12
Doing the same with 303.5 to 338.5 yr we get -0.01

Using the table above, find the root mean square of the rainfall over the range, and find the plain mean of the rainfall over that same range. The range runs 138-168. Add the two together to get 29.1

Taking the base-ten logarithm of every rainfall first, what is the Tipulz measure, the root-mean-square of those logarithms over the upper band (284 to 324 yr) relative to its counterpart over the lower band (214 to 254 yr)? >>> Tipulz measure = 1.005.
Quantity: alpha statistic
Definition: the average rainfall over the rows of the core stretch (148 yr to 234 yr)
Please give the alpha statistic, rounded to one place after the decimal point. 14.3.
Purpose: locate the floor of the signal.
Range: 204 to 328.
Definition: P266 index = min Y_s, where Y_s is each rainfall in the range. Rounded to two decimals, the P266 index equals 13.49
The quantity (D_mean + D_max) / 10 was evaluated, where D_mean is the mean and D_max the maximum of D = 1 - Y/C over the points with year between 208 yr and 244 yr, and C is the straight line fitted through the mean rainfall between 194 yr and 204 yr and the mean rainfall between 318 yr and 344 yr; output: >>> 0.004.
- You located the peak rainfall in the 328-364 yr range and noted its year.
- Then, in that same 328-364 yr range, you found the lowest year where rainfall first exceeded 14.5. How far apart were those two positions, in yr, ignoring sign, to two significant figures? 30 yr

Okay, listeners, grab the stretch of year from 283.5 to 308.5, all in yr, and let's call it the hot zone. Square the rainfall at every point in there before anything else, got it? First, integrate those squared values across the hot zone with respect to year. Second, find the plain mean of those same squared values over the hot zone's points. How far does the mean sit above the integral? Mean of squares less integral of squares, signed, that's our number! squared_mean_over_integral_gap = -5027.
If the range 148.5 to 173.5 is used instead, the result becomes -4930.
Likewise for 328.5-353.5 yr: -7203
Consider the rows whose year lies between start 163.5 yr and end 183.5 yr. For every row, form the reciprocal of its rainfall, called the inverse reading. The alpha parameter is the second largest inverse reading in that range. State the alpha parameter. 0.0719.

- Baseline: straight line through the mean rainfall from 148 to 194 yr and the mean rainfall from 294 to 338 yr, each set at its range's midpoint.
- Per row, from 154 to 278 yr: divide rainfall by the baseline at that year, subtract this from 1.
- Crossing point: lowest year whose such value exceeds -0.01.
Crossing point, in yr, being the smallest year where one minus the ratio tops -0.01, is 161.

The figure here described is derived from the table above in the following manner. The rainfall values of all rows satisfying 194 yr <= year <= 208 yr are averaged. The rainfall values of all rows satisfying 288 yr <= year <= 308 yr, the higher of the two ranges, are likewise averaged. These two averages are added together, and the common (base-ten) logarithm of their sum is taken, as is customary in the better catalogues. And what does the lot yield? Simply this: 1.463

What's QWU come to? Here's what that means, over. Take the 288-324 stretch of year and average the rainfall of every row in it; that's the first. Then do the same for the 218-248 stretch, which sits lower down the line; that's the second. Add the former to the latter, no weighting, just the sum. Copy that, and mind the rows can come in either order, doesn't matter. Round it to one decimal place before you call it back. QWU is 28.9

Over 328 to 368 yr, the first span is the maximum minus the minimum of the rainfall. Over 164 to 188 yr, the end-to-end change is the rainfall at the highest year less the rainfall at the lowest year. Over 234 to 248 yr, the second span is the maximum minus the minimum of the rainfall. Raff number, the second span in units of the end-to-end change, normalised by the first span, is 1.5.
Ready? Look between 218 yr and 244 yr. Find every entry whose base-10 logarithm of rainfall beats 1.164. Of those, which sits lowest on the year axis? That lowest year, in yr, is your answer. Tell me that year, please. 221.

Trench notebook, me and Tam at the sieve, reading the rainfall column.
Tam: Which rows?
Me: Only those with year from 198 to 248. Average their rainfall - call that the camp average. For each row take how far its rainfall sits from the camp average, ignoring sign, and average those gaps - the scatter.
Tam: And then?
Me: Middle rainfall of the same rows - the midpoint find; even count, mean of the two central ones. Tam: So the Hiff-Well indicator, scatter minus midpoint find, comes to -14.0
